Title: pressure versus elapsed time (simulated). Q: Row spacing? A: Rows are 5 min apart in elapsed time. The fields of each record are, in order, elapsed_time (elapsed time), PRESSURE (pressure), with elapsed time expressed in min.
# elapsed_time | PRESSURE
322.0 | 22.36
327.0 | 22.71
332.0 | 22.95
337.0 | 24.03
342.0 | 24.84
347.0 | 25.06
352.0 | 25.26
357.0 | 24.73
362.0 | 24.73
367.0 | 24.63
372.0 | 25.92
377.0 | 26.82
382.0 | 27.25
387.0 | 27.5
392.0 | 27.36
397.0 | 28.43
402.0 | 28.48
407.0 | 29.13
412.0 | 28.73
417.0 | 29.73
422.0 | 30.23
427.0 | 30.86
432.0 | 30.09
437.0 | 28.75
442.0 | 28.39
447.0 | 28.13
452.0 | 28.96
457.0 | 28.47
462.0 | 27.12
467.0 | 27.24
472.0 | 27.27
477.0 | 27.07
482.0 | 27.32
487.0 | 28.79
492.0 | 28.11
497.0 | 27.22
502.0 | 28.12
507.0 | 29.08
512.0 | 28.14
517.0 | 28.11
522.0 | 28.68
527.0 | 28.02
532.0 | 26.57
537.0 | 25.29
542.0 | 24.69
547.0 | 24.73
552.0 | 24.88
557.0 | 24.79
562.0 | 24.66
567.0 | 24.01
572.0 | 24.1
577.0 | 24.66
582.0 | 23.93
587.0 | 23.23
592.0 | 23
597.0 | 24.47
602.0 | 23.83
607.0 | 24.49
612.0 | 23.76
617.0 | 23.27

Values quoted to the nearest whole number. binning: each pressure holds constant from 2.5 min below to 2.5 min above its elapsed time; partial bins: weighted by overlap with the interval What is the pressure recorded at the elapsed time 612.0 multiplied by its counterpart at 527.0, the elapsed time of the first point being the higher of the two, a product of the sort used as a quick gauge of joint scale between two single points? 666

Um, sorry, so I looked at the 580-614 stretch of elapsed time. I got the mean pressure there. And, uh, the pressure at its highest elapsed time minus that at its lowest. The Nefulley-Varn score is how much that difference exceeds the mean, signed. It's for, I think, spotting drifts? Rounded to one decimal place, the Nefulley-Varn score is -24.0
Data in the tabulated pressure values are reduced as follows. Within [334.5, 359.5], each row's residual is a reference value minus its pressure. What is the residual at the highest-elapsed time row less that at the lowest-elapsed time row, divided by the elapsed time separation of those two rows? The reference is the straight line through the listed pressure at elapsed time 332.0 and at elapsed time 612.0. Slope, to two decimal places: -0.03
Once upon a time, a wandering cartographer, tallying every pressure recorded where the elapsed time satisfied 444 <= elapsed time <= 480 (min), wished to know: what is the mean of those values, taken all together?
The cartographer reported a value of 27.8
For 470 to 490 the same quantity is 27.6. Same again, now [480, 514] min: 28.1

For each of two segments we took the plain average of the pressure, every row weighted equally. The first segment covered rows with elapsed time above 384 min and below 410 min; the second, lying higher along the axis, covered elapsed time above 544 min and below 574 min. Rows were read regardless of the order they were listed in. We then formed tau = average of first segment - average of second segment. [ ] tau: 4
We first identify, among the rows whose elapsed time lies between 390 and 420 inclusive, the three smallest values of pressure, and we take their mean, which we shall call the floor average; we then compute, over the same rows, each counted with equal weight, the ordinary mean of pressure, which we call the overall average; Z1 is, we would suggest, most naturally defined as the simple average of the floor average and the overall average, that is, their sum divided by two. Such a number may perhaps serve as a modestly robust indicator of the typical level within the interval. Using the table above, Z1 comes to 28.4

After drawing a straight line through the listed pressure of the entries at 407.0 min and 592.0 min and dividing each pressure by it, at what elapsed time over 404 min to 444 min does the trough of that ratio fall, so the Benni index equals 412.0 min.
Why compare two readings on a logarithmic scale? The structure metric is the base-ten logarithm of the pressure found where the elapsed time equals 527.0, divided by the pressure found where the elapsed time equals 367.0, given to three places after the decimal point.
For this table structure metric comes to 0.056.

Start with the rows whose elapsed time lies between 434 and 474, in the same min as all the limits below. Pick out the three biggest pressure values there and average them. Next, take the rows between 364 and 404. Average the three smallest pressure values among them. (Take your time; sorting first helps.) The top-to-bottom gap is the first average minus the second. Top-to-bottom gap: 2.9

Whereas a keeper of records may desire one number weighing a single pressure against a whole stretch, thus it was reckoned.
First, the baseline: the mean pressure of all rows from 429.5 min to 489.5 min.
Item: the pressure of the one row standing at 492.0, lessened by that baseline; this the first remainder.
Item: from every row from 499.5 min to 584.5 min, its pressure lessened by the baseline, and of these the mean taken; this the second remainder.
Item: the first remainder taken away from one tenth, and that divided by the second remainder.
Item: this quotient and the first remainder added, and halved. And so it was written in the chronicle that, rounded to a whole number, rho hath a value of 0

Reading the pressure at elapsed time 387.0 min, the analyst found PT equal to 27.5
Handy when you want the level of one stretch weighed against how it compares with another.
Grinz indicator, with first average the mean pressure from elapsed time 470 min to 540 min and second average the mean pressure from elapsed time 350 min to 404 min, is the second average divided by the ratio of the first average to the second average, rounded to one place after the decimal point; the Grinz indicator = 25.3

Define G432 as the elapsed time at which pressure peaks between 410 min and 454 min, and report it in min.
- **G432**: 427.0 min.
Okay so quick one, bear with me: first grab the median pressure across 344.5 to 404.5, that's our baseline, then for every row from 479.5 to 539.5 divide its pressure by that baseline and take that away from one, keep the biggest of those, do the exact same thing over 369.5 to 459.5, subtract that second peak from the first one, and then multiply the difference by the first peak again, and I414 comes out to 0.0010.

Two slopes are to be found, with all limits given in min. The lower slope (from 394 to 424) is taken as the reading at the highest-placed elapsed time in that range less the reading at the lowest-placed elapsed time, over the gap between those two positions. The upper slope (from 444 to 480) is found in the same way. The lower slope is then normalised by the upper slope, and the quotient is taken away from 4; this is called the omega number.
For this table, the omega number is 6.0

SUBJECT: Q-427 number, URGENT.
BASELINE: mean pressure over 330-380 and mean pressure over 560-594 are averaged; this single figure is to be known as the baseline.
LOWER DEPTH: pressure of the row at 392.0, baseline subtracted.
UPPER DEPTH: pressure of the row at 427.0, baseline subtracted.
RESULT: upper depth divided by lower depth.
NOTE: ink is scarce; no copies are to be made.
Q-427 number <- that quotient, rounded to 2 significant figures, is 2.2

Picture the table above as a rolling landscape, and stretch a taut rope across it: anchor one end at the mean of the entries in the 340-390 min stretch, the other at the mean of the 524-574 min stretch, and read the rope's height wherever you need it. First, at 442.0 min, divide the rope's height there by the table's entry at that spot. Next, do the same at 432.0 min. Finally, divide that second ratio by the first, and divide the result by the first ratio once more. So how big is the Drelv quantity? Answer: 1.05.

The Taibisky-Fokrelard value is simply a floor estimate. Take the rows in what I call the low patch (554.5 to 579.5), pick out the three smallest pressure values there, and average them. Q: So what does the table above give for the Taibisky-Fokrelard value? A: 24.3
